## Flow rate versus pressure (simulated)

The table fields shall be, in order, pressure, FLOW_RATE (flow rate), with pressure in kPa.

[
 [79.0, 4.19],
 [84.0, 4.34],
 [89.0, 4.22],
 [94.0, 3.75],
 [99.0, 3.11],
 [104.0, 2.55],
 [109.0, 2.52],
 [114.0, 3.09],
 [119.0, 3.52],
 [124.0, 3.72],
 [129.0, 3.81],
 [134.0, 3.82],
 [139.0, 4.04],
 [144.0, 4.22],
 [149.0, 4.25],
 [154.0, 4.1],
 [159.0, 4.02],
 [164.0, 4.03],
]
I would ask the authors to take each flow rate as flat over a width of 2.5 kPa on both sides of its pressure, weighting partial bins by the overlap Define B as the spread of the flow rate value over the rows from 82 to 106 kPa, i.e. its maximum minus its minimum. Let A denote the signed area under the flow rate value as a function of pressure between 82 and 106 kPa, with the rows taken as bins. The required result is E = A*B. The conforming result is 155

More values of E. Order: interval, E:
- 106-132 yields 112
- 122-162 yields 85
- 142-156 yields 9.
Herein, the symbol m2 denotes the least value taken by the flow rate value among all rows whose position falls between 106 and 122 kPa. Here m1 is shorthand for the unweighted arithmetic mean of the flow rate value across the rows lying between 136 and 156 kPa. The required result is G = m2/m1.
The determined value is 0.6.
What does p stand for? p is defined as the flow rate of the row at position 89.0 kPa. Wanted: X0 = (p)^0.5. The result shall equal 2.05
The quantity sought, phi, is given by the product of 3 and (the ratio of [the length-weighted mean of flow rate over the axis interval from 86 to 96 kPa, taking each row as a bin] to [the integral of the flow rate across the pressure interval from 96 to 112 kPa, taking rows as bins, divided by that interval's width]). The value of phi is 4.3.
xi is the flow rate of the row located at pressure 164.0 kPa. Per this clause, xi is 4.03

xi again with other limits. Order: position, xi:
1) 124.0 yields 3.72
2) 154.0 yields 4.1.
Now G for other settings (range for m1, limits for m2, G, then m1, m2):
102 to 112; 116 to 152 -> 1.4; 2.5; 3.52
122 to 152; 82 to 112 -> 0.6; 4.0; 2.52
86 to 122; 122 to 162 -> 1.1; 3.3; 3.72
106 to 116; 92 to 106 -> 0.9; 2.8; 2.55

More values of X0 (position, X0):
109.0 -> 1.59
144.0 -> 2.05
